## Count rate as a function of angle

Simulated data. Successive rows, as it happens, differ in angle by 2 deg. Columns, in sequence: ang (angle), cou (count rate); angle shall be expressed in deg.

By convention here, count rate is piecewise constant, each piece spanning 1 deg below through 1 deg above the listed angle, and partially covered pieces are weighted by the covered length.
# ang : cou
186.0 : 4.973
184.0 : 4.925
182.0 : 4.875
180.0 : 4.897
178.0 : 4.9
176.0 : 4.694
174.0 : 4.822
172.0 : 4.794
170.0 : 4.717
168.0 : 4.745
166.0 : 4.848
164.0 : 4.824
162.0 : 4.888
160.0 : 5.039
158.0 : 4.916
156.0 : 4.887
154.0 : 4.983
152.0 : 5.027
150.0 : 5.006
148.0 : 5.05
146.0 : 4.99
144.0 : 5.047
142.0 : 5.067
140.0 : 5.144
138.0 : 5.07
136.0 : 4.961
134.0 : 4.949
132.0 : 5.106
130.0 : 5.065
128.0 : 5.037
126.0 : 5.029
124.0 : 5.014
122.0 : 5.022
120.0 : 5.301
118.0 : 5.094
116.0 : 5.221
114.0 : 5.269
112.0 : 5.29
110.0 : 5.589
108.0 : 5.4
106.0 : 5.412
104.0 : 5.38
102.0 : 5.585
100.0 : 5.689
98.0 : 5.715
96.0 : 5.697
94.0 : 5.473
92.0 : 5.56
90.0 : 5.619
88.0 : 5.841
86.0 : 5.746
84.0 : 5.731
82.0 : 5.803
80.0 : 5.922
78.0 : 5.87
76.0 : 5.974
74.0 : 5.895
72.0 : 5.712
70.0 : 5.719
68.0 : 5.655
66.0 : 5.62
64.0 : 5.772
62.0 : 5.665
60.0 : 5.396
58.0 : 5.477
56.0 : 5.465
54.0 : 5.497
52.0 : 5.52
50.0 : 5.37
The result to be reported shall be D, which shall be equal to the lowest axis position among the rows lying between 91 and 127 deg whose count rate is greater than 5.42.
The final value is 92.0 deg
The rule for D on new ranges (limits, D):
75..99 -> 76.0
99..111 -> 100.0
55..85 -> 56.0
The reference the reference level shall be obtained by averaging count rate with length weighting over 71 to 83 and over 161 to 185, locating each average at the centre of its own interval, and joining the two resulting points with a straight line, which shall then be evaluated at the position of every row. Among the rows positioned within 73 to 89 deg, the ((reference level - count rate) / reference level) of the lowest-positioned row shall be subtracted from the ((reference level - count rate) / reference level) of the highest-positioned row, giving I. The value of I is -0.017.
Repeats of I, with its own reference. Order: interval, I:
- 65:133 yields -0.029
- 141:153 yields -0.013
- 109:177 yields 0.036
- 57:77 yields -0.114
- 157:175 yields -0.016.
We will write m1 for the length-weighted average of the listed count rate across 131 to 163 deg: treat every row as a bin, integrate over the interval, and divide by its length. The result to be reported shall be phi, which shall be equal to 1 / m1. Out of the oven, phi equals 0.200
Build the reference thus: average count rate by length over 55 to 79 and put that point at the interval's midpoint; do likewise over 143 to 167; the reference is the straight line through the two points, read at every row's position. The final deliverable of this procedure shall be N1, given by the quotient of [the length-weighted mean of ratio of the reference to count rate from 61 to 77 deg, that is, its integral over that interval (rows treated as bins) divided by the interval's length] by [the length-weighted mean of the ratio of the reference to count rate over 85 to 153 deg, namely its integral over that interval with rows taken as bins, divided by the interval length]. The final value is 0.99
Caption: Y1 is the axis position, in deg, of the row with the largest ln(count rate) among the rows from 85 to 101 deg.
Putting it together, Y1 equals 88.0 deg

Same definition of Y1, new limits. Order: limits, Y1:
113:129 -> 120.0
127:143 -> 140.0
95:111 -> 98.0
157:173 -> 160.0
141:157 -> 142.0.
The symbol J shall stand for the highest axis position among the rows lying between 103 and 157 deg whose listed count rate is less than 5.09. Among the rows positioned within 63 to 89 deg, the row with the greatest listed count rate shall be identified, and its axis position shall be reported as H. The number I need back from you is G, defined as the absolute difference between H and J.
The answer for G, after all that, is 80 deg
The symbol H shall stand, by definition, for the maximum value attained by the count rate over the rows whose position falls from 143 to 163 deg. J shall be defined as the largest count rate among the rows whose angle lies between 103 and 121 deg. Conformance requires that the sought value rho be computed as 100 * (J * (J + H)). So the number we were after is 5946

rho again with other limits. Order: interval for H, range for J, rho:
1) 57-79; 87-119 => 6901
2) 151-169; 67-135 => 6579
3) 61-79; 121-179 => 5719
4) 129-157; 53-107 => 6642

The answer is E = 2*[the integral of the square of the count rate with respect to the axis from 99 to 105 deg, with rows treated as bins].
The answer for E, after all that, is 370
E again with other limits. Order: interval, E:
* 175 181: 280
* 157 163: 294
